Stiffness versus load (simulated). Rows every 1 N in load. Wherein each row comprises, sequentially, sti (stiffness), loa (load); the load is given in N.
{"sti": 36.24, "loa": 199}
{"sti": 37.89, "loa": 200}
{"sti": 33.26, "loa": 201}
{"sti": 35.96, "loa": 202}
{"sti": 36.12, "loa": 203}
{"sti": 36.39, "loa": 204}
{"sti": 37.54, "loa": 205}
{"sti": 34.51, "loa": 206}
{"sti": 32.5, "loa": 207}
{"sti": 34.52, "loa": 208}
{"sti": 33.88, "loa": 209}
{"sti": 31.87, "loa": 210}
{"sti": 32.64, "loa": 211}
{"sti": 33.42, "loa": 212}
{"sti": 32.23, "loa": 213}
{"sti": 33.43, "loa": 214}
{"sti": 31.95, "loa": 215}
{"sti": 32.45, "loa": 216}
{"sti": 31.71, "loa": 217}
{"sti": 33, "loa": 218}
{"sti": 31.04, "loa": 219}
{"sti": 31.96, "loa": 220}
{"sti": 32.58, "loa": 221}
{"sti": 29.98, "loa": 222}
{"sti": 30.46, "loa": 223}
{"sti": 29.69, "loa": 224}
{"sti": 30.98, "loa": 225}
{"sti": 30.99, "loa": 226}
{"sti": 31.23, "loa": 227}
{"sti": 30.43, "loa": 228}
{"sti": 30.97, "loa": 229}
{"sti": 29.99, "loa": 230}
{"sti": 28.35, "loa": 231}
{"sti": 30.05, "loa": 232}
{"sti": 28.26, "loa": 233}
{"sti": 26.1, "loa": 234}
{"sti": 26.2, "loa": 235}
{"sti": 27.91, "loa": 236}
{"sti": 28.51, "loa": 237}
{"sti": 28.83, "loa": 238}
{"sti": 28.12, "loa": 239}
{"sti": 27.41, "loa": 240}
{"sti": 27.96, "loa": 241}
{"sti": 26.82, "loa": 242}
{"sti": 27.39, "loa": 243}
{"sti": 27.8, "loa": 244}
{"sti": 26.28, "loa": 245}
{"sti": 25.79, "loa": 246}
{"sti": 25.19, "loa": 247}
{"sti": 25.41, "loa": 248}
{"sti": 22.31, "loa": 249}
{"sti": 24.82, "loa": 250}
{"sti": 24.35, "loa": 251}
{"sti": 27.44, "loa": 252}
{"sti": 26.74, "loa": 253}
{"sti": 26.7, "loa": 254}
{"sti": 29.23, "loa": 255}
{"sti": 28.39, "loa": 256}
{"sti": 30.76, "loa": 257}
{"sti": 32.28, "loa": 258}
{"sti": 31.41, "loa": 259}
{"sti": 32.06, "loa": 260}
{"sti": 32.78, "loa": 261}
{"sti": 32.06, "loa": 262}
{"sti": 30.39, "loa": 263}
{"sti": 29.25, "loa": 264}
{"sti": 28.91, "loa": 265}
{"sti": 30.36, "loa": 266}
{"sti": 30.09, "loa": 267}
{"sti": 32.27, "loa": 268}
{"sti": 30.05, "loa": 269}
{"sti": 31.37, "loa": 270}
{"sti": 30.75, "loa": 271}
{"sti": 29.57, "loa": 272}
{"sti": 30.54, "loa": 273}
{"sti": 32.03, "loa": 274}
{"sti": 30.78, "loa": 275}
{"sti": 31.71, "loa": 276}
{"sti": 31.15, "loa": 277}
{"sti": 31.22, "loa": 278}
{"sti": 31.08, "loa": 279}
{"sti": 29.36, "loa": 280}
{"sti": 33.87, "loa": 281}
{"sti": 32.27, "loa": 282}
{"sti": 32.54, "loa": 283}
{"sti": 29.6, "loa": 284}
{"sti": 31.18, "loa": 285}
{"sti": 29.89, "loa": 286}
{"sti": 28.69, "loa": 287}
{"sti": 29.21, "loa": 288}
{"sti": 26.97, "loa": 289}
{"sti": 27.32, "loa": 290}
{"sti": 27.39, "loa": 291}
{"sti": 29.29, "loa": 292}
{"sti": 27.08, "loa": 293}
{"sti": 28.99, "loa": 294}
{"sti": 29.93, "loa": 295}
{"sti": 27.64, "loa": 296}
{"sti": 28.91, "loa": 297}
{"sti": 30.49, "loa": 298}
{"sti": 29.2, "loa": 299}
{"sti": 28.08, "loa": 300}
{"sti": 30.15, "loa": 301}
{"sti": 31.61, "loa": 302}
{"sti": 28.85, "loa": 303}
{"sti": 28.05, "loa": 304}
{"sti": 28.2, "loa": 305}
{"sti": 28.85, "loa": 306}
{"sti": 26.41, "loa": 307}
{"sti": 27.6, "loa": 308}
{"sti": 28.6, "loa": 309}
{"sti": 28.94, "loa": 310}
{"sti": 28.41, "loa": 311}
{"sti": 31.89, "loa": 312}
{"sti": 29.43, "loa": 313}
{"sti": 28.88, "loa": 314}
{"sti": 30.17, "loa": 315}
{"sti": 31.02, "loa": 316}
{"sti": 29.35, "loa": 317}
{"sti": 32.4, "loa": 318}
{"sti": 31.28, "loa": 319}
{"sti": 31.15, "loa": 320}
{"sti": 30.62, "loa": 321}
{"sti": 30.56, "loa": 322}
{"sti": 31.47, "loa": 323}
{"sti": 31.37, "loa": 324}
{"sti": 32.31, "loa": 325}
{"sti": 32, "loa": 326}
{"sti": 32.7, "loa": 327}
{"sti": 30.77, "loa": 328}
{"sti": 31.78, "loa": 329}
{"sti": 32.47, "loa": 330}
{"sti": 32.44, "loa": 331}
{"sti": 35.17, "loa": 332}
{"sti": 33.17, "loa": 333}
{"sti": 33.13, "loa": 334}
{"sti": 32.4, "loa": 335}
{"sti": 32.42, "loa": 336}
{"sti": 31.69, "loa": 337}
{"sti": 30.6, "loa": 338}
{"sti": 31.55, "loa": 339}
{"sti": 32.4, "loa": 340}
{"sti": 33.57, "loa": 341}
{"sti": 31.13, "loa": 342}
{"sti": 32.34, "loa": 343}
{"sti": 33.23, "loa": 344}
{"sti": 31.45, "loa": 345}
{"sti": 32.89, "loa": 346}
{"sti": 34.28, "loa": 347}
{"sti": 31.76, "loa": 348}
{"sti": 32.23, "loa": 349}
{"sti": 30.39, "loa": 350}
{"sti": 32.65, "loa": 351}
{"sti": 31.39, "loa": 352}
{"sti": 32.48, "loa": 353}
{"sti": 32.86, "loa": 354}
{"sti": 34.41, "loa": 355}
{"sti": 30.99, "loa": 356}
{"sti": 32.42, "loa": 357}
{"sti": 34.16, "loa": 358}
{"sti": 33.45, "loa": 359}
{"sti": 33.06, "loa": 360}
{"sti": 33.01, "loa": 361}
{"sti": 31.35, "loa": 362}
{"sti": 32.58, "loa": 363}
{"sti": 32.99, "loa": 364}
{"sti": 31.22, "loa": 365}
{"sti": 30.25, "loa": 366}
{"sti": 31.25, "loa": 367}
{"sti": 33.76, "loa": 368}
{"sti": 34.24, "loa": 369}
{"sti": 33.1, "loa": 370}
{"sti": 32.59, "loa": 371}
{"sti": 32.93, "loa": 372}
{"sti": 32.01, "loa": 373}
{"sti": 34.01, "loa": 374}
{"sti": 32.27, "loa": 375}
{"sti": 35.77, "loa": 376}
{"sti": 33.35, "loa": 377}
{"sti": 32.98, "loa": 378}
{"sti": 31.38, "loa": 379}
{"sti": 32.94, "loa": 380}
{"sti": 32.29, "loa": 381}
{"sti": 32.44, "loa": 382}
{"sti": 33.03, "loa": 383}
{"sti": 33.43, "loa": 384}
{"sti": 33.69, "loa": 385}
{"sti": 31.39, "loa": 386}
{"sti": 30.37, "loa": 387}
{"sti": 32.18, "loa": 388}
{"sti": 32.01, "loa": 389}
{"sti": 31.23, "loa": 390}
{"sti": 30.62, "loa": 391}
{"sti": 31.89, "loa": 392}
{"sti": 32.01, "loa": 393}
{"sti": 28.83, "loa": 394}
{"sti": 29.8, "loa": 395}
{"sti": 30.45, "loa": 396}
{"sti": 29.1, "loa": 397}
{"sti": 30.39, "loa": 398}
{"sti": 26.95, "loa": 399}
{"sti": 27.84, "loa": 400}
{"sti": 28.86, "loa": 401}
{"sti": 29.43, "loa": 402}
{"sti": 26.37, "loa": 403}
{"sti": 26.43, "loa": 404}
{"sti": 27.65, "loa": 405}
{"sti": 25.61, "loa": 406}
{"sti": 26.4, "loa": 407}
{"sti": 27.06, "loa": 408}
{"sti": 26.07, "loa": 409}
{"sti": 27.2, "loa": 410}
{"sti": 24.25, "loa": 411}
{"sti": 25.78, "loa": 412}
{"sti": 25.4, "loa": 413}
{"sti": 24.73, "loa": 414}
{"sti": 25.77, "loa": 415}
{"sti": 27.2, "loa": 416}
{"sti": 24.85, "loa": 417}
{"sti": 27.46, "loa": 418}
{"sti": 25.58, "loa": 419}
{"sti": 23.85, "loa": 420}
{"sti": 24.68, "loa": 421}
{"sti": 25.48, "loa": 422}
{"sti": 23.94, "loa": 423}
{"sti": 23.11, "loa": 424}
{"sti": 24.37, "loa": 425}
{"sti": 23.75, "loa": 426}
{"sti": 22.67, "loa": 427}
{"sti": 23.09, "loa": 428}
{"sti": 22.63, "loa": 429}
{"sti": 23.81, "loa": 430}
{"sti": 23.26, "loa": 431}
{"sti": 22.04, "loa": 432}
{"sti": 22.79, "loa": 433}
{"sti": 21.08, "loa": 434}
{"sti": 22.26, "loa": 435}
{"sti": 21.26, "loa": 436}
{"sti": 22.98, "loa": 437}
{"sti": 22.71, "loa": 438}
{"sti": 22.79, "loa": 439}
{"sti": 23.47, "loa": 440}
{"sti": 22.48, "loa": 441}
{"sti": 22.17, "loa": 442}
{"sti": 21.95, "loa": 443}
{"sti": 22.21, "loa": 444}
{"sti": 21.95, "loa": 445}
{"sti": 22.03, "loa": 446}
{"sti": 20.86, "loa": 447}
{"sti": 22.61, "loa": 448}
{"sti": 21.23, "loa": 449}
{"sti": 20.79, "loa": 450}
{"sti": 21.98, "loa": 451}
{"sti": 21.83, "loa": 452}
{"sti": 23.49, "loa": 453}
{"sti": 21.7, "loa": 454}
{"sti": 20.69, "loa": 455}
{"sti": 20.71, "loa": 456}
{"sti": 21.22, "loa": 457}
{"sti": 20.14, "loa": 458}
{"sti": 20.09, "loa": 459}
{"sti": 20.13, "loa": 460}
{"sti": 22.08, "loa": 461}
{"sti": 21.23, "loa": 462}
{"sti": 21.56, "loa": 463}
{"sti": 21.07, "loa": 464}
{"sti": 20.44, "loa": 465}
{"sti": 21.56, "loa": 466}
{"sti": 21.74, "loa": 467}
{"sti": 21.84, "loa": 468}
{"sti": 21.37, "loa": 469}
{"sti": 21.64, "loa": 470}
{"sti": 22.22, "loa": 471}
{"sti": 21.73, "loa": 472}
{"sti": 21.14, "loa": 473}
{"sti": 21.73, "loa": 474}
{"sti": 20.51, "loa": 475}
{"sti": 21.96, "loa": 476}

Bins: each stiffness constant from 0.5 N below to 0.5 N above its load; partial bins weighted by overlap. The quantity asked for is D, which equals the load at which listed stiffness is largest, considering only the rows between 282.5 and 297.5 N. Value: 283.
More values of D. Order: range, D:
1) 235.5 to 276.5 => 261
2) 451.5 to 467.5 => 453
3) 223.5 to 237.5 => 227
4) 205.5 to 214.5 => 208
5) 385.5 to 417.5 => 388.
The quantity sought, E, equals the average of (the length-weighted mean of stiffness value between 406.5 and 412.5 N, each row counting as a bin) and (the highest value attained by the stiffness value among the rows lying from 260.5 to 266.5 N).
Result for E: 29.5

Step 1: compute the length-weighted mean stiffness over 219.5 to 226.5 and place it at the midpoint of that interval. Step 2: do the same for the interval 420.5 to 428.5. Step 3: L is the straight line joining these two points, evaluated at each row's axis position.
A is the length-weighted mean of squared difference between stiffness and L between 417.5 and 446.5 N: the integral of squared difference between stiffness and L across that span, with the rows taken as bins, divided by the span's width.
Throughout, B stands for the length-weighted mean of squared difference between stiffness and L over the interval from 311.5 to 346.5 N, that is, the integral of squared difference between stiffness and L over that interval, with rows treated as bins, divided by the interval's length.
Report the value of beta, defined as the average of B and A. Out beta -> 12.1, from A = 2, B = 23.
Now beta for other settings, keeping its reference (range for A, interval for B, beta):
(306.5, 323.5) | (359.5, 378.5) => 28.8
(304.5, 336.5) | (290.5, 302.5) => 9.1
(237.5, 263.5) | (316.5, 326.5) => 13.4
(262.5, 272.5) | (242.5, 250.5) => 12.2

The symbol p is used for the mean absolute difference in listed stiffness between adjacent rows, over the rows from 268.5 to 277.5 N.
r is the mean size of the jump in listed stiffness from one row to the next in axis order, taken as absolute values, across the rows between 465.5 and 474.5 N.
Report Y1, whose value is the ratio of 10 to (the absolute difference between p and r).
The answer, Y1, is 16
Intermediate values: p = 1.0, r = 0.4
